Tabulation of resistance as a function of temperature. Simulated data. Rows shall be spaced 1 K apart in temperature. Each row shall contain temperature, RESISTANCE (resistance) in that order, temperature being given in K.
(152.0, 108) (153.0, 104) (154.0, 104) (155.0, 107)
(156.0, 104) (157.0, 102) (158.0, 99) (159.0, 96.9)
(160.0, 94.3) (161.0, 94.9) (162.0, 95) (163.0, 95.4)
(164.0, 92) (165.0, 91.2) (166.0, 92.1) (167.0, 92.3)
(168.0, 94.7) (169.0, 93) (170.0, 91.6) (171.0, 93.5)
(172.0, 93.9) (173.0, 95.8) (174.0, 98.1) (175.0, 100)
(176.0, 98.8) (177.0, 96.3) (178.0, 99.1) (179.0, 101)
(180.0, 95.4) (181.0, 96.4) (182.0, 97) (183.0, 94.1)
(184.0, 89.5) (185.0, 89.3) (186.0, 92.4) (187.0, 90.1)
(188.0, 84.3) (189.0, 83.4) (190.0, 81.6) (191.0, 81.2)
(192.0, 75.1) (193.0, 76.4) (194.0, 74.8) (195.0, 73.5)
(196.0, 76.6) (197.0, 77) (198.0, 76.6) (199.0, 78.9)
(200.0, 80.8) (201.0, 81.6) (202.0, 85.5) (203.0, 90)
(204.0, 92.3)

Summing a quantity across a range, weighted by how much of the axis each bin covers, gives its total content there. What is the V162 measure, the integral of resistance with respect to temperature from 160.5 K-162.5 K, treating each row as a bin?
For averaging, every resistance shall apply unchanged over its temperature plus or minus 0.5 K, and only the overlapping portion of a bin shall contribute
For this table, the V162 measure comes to 190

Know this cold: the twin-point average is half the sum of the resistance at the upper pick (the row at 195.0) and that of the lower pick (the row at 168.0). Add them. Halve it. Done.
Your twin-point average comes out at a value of 84.1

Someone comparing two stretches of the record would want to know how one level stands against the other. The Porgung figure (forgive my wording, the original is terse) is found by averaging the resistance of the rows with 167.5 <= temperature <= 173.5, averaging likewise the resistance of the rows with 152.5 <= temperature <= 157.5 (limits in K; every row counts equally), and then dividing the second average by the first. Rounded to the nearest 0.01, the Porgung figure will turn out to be 1.11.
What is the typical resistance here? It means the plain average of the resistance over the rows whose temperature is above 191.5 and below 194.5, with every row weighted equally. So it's 75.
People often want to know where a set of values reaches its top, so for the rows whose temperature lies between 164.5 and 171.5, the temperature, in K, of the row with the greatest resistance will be 168.0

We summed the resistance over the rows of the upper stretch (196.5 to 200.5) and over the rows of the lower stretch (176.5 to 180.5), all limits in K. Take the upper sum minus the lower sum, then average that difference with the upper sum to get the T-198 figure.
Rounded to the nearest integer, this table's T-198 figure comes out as 117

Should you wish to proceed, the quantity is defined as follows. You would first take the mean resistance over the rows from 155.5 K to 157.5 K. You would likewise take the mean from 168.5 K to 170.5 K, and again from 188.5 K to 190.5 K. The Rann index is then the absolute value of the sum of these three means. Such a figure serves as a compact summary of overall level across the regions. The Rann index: 278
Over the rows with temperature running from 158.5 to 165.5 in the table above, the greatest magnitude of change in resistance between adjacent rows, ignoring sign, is 3.4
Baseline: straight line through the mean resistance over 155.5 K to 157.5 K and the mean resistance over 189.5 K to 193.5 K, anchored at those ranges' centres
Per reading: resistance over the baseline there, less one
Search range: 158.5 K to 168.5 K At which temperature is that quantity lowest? 160.0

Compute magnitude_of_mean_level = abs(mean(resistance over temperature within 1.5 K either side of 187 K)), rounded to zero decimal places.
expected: 89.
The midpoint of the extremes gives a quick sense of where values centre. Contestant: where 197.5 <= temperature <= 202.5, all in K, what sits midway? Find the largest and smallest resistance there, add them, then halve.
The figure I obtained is 81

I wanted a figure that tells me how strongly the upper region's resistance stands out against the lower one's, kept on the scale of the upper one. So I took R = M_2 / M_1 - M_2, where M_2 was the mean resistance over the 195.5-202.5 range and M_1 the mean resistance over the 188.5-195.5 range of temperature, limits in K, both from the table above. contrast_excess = -79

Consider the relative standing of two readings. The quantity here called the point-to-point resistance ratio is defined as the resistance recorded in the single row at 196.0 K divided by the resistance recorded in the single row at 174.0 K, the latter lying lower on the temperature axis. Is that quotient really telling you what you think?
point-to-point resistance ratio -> 0.78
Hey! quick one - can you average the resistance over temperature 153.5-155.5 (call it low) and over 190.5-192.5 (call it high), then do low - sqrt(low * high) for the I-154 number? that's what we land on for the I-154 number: 15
